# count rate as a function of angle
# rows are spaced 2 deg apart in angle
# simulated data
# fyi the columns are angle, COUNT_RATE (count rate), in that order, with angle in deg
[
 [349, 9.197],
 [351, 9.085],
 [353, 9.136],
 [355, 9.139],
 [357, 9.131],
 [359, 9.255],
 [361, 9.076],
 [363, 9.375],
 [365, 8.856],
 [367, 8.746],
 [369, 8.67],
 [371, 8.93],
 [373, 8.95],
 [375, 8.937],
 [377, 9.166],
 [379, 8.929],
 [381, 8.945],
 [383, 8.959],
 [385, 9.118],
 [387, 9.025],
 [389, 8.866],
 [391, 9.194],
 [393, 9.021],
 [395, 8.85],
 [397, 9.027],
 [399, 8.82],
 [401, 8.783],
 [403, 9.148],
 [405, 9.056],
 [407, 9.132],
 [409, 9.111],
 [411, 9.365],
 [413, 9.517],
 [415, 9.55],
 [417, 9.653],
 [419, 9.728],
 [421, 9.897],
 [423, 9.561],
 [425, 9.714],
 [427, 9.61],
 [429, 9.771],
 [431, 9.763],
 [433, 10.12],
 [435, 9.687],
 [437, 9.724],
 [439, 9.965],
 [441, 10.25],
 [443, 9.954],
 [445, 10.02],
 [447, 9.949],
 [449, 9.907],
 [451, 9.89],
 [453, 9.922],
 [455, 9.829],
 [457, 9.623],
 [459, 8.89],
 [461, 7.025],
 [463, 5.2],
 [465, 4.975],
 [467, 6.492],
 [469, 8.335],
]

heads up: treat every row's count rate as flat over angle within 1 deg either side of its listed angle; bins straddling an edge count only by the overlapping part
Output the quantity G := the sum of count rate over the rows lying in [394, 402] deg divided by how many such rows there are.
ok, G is 8.9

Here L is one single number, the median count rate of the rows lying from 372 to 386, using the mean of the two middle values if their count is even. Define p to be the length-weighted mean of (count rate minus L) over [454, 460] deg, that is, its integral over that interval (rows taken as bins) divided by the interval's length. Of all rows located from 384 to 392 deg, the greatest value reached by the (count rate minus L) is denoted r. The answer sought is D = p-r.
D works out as 0.3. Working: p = 0.50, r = 0.24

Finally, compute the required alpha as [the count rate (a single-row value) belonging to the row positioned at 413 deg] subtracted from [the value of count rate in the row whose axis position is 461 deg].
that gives -2.5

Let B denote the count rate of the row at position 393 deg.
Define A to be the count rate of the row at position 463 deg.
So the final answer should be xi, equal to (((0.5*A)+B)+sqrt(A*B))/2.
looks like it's 9.2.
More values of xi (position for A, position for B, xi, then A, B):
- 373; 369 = 11.0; 8.95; 8.67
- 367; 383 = 11.1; 8.746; 8.959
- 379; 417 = 11.7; 8.929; 9.653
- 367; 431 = 11.7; 8.746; 9.763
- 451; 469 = 11.2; 9.89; 8.335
